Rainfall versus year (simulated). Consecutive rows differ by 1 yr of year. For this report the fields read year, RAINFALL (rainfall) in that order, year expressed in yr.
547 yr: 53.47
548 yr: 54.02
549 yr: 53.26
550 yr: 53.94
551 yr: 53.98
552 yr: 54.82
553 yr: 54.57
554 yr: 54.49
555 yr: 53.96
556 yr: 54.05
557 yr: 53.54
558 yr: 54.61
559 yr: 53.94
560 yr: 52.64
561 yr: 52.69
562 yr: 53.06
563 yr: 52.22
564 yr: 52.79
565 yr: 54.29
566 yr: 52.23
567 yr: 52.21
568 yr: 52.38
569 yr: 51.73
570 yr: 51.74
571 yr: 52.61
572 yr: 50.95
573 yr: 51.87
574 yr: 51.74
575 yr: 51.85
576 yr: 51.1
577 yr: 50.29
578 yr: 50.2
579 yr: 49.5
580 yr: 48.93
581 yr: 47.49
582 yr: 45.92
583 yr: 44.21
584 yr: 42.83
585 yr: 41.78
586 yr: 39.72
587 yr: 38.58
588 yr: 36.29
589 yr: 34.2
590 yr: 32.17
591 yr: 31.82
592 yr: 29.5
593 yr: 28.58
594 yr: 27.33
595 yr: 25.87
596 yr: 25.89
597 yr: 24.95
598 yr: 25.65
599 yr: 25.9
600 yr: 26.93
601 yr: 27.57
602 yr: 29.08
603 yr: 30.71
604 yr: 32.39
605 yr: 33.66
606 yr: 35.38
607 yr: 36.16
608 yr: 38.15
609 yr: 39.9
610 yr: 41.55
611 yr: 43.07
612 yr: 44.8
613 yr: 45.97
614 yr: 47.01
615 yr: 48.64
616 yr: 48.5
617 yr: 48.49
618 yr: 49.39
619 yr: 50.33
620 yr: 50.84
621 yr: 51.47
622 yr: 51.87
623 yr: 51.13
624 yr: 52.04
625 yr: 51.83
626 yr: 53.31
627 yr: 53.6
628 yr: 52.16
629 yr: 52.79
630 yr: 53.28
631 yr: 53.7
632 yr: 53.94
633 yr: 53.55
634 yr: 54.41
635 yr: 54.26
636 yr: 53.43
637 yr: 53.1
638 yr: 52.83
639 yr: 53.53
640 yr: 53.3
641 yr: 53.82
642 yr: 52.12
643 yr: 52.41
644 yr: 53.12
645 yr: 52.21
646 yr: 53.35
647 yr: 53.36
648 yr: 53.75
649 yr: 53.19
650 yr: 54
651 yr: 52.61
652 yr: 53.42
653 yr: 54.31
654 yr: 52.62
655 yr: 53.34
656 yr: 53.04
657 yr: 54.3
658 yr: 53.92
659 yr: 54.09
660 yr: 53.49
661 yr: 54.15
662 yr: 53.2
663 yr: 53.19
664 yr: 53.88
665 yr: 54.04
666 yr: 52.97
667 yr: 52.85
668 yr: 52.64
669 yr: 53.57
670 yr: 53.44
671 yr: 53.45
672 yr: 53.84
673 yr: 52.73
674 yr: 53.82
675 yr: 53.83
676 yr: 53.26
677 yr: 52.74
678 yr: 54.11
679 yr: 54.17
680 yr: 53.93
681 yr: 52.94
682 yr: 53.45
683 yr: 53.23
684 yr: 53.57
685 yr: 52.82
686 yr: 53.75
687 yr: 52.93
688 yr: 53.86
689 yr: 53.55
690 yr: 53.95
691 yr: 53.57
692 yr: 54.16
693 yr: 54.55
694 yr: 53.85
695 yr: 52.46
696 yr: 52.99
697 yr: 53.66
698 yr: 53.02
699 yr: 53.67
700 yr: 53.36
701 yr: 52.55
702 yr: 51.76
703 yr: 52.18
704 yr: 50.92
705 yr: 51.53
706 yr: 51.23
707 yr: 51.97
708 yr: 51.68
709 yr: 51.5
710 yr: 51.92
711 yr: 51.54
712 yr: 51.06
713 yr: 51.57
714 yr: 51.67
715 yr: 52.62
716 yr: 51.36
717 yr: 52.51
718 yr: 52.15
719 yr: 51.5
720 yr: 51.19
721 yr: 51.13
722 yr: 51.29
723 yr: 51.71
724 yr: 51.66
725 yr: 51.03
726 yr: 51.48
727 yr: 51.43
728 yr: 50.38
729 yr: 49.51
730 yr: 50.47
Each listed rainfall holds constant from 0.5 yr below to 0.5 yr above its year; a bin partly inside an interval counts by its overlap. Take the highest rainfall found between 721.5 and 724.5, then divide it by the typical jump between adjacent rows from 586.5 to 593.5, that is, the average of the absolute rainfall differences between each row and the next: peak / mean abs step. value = 31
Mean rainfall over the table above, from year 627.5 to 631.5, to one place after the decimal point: 53.0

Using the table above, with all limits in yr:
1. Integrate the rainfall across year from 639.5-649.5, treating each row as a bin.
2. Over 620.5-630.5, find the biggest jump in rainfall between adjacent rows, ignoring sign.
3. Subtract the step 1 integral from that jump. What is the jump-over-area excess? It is -529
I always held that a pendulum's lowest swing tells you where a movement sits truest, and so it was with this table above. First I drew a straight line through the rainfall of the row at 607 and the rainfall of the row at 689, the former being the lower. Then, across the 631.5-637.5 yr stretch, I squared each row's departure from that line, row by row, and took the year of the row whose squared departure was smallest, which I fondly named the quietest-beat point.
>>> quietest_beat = 637 yr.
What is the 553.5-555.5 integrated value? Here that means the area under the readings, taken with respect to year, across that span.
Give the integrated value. 108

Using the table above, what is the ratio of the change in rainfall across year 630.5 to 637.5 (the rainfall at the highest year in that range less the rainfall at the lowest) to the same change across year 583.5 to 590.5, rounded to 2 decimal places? 0.06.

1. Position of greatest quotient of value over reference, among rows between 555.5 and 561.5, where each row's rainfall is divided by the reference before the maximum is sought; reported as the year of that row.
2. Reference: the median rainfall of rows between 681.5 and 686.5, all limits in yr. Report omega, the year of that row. 558 yr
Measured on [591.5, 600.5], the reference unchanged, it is 592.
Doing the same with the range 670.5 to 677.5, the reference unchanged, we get 672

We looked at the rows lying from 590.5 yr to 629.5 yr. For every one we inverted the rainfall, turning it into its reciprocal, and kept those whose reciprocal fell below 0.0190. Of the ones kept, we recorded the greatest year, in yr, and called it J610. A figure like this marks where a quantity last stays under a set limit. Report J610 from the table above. 629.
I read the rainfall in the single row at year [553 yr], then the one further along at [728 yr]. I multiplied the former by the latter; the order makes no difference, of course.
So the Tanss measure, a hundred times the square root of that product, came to 5243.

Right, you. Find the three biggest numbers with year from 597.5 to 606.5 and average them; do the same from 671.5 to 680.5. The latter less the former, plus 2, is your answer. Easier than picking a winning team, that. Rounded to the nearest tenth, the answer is 22.3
